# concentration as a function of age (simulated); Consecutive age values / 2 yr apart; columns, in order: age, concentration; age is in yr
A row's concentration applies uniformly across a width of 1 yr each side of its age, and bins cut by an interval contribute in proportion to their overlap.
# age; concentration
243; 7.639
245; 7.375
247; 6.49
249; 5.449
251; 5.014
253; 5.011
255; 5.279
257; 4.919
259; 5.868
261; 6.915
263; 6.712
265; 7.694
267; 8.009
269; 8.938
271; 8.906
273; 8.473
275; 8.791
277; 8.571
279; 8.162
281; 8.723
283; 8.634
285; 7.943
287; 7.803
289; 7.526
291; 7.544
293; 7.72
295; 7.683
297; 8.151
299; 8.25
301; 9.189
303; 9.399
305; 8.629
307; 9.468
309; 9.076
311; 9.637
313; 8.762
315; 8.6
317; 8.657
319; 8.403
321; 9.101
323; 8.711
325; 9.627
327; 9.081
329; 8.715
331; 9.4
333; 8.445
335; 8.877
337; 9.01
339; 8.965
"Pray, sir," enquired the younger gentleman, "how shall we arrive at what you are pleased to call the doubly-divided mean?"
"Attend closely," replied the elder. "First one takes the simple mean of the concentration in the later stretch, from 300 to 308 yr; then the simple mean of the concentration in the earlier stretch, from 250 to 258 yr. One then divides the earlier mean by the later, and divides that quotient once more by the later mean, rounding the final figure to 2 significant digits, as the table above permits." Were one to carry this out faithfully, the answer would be 0.060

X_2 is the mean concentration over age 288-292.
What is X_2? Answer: 7.5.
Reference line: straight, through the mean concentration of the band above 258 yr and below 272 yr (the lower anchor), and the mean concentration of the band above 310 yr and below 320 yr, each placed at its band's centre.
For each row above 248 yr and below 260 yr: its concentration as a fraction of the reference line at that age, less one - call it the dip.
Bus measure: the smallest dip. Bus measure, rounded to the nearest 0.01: -0.33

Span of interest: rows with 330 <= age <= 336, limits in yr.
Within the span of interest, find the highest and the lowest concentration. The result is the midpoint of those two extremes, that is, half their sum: 8.9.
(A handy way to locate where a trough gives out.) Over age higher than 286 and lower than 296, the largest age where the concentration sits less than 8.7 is 295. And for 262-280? 279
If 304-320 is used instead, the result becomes 319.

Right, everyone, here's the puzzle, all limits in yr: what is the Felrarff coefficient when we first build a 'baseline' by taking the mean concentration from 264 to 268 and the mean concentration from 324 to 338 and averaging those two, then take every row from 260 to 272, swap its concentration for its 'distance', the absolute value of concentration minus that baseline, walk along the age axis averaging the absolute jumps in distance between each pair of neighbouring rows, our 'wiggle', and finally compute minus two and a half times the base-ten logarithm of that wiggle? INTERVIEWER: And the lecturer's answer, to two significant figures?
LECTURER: 1.2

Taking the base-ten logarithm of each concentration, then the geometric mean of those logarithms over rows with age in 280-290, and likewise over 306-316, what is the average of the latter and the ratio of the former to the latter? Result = 0.95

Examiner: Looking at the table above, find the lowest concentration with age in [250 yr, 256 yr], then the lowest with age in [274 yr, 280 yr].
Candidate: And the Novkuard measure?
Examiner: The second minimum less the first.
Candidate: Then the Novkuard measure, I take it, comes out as 3.2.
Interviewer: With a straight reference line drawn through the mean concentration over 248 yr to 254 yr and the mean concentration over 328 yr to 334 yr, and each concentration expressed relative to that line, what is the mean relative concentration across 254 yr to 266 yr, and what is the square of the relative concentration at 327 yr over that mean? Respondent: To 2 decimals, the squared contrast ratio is 0.88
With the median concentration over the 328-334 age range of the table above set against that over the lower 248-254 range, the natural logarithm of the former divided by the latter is 0.55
